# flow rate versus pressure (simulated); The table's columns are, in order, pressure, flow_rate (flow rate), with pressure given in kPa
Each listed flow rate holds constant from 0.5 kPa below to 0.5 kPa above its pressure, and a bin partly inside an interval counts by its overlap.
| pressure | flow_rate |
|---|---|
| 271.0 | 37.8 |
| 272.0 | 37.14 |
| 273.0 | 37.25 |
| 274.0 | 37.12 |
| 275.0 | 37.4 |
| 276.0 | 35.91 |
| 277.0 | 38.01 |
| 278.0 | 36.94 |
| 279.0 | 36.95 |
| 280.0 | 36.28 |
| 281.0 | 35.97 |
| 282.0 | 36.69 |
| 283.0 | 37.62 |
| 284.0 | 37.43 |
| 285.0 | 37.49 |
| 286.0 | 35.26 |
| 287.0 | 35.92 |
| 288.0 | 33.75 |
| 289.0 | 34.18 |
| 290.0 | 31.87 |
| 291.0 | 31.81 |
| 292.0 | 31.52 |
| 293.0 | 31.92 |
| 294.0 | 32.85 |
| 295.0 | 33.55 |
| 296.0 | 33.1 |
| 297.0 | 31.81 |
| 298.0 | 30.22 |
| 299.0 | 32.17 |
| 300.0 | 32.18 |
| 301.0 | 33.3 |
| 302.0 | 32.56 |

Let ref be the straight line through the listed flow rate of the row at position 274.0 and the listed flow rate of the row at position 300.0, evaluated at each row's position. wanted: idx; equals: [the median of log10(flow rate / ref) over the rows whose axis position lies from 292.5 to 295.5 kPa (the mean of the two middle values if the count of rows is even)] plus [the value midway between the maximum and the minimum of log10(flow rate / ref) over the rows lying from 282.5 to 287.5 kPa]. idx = 0.01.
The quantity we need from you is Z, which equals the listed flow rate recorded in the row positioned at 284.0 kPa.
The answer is 37.43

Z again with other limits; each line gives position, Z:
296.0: 33.1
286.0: 35.26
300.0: 32.18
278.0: 36.94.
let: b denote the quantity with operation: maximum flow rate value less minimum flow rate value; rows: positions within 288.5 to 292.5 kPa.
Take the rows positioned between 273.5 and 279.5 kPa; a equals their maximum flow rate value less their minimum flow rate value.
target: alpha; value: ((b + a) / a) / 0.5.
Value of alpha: 4.5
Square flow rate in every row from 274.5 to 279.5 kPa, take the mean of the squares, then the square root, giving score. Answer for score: 37.0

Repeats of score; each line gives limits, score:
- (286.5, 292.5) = 33.2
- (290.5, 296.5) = 32.5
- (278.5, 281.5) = 36.4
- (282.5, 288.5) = 36.3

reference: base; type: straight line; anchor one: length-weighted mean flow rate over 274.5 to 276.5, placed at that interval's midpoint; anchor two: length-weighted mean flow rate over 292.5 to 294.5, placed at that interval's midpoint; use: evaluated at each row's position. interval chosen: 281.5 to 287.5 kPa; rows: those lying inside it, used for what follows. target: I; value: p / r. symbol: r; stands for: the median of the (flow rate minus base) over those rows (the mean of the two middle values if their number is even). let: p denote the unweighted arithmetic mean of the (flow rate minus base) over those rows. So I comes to 0.9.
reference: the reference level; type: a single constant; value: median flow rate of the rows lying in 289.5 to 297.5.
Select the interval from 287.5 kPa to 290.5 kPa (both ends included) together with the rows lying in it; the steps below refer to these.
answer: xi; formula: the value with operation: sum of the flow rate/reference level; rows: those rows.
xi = 3.13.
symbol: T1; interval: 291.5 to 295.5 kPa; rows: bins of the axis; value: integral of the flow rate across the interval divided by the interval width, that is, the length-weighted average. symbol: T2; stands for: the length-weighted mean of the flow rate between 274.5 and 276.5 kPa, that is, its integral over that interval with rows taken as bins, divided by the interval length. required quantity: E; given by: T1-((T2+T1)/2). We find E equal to -2.1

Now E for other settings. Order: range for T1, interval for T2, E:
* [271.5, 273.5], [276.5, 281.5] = 0.2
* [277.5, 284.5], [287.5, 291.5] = 2.0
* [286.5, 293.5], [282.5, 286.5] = -2.0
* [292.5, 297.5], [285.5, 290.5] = -0.8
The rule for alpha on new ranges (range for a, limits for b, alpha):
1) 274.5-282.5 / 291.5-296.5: 3.9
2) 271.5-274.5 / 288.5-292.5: 42.9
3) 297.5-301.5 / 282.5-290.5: 5.7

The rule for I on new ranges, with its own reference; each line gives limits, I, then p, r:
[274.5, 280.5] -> 0.9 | 0.7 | 0.8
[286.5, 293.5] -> 0.4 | -0.2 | -0.6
